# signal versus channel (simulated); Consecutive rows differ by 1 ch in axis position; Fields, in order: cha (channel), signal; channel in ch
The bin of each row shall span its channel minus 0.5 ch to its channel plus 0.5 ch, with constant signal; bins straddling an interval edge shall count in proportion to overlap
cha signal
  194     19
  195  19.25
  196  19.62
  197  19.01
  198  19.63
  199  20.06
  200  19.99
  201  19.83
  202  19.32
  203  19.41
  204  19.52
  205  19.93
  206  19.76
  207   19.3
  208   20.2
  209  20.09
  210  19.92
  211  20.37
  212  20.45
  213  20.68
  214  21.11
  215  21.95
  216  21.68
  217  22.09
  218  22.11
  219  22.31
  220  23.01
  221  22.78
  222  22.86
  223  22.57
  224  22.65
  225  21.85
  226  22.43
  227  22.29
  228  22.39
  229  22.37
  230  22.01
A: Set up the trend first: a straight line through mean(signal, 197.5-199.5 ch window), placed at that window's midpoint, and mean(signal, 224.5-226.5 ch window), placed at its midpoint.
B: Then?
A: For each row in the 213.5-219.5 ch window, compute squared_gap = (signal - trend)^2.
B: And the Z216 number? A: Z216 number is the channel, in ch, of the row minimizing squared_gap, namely 214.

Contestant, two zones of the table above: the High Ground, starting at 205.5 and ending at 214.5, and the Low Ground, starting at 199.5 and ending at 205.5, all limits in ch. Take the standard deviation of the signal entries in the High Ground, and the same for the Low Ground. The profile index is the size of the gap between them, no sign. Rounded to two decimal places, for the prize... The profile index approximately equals 0.24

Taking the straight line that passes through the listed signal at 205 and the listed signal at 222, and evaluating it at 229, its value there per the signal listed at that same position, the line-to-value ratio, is 1.08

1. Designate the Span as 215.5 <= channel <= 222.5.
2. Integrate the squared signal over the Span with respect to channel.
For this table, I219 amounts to 3516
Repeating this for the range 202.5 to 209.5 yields 2730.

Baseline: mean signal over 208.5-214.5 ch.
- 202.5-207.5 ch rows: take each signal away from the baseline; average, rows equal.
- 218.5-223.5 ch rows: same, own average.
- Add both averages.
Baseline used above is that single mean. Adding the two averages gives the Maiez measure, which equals -1.4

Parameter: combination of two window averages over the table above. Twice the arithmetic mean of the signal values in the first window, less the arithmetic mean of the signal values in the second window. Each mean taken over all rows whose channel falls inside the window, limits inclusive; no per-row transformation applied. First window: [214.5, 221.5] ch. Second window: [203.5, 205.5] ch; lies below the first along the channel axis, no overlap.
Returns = 24.8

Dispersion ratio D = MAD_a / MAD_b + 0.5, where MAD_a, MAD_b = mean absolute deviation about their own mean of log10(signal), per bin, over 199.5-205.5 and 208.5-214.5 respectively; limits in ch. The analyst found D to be 1.3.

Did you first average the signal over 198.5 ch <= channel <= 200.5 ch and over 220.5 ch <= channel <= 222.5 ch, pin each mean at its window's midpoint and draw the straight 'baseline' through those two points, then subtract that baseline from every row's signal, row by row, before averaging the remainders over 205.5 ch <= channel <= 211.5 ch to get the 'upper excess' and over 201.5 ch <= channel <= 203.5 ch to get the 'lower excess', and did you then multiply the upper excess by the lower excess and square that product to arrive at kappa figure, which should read 1.6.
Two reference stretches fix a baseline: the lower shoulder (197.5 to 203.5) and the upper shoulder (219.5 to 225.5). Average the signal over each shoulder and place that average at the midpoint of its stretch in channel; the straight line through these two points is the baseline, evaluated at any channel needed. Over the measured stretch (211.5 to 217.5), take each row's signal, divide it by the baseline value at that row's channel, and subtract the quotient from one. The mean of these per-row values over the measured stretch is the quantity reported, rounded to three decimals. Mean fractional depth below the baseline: 0.011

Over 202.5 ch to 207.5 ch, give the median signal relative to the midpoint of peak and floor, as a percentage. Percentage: 99.5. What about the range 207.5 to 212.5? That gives 100.1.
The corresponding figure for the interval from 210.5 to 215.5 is 97.7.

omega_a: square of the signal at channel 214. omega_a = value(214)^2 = 446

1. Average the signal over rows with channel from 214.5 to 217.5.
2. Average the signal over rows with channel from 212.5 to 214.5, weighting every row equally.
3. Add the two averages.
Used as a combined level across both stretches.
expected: 43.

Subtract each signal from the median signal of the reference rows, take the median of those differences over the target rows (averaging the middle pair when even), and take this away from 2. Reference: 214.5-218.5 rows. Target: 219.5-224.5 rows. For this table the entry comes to 2.8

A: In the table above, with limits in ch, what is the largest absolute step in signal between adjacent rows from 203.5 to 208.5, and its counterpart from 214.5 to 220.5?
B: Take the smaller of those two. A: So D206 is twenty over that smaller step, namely 28.6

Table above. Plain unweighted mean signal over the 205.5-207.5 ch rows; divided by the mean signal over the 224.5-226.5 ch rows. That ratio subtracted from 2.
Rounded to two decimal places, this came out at 1.12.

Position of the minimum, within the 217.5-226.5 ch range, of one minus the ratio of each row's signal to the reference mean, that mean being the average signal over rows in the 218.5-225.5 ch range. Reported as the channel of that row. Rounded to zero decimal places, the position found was 220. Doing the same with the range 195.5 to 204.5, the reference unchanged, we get 199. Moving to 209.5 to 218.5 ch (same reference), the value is 218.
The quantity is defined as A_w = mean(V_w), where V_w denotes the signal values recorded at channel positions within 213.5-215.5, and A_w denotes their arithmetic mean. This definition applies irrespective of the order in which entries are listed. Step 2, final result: 21.5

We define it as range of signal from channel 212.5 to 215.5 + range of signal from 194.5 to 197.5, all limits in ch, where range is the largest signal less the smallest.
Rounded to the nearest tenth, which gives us 1.9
